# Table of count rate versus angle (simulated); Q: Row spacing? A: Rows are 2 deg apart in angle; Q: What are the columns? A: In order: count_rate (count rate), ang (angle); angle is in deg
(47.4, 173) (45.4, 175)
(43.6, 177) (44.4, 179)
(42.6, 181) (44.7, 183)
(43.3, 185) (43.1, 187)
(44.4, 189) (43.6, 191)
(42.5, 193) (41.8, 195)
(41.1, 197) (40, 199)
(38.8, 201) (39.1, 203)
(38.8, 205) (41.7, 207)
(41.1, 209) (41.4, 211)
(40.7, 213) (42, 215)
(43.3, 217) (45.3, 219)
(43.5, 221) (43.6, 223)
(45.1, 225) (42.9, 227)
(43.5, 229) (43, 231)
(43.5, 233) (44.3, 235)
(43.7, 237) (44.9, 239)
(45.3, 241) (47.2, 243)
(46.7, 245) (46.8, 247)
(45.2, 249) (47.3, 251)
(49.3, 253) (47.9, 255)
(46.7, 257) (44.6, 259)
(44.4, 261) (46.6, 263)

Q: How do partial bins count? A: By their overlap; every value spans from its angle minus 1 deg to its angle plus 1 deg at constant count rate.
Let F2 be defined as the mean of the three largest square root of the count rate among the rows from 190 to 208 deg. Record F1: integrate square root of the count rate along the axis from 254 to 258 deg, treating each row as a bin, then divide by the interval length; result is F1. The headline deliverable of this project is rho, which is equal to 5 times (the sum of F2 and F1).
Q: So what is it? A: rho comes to 67.0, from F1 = 6.9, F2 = 6.5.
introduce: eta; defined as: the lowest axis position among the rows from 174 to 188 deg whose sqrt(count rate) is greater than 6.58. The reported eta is 175 deg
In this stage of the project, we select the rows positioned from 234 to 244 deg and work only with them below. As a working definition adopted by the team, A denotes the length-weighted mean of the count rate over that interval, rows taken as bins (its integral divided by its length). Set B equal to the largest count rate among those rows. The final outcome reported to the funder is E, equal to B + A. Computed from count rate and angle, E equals 92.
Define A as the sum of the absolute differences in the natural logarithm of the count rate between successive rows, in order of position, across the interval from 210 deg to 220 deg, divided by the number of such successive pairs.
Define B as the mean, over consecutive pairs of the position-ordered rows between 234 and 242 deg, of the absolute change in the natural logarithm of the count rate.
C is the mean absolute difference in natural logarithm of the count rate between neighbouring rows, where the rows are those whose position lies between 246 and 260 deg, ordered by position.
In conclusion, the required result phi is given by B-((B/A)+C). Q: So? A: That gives -0.6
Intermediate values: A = 0.031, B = 0.017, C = 0.037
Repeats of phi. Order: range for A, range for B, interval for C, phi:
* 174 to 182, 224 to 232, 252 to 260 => -0.8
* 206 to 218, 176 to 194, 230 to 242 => -1.3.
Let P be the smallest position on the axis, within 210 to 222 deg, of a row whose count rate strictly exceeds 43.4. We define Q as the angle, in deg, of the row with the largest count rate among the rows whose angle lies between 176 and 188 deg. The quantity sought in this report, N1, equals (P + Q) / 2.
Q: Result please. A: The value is 201 deg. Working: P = 219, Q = 183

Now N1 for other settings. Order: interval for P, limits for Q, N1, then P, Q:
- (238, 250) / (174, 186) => 207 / 239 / 175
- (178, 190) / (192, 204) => 186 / 179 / 193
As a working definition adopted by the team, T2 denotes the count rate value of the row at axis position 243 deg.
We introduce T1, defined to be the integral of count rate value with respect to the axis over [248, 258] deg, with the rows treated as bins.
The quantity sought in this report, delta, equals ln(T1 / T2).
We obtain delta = 2.30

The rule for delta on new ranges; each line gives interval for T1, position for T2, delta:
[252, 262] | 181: 2.39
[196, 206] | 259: 2.18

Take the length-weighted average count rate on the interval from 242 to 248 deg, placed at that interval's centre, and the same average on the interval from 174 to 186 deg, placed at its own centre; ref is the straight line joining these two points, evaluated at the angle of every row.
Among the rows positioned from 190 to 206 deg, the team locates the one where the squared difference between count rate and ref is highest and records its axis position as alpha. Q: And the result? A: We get 205 deg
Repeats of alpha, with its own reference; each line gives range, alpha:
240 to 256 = 253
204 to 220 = 205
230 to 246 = 231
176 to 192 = 181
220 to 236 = 231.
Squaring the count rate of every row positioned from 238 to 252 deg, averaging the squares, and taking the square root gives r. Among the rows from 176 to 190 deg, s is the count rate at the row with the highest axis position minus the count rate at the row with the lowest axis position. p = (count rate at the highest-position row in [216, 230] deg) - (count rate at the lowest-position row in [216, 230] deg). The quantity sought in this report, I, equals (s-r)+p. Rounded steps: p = 0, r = 46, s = 0.8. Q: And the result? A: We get -45.2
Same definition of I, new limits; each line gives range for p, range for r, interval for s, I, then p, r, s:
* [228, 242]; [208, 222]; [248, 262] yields -41.5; 2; 42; -0.8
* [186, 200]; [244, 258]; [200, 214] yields -48.3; -3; 47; 1.9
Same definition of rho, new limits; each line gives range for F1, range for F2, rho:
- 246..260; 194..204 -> 66.2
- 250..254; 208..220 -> 67.7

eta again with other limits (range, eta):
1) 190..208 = 191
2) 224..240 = 225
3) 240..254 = 241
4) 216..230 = 217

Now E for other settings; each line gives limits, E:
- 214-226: 89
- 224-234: 89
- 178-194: 88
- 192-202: 83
